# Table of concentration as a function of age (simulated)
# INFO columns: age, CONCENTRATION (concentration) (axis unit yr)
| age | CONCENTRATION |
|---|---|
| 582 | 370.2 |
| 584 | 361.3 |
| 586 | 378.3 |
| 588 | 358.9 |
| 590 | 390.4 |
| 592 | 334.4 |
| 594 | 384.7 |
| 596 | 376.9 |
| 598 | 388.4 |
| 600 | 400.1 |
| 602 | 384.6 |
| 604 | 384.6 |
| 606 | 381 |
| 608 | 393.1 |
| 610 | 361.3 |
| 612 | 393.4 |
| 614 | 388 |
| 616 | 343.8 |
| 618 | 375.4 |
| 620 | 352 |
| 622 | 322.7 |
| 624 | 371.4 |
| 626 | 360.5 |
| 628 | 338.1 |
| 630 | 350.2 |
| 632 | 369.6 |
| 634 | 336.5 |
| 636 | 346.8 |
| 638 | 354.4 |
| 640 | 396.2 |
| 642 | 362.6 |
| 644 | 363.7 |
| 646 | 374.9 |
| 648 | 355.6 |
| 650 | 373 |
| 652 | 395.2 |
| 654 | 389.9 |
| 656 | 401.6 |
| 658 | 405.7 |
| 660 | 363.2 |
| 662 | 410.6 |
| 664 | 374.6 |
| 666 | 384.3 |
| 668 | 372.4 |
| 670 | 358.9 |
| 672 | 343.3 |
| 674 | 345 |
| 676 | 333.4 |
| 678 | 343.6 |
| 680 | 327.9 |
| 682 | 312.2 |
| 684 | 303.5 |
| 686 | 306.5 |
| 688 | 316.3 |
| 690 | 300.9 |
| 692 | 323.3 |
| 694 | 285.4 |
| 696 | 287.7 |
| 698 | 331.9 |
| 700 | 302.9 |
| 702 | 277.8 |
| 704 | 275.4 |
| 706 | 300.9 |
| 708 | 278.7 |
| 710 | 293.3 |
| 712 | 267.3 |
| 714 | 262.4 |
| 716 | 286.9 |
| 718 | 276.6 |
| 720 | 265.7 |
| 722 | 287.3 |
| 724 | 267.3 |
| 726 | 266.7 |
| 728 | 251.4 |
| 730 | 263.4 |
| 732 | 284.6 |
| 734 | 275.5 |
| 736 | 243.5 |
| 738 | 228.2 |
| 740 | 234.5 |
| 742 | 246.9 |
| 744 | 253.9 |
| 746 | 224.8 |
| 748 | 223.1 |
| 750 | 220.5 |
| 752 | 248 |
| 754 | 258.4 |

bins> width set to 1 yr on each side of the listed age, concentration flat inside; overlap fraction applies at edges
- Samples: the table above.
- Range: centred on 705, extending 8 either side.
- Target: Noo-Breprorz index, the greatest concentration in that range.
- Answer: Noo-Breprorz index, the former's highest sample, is 331.9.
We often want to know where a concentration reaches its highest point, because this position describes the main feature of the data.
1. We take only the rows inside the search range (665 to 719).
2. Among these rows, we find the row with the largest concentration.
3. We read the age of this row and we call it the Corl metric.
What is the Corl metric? 666 yr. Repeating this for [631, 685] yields 662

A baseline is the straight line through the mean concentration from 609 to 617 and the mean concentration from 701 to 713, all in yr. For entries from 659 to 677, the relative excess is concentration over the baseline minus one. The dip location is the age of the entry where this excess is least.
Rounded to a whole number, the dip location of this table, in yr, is 676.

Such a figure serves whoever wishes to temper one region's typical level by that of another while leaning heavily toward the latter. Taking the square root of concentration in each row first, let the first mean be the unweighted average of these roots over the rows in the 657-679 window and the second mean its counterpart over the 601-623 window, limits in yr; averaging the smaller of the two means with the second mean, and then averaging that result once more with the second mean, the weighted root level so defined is 19.2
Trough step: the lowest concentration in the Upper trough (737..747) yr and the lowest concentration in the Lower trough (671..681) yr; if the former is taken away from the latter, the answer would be 103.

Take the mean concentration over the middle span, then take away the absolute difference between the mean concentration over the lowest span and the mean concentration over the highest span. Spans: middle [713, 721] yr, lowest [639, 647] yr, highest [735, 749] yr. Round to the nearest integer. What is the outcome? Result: 135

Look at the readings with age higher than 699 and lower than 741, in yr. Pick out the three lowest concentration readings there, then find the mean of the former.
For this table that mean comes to 235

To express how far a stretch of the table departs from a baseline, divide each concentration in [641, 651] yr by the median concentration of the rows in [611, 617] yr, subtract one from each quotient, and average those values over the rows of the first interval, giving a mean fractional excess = -0.06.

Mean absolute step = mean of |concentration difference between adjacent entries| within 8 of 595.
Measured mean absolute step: 26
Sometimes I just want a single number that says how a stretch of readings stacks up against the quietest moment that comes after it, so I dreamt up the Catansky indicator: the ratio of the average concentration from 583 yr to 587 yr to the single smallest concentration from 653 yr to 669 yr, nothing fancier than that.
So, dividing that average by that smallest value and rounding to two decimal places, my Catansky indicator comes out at 1.02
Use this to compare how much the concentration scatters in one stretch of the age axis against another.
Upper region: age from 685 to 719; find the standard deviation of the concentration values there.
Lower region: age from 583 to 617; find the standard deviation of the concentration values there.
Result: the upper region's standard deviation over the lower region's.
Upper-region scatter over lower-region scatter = 1.06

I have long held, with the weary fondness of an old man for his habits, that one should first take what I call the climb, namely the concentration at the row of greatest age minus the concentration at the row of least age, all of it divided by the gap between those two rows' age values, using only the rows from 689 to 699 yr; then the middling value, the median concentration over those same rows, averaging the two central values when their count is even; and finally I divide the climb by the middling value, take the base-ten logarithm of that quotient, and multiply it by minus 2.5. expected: 4.7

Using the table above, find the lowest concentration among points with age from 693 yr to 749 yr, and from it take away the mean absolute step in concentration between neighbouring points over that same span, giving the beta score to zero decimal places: 207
